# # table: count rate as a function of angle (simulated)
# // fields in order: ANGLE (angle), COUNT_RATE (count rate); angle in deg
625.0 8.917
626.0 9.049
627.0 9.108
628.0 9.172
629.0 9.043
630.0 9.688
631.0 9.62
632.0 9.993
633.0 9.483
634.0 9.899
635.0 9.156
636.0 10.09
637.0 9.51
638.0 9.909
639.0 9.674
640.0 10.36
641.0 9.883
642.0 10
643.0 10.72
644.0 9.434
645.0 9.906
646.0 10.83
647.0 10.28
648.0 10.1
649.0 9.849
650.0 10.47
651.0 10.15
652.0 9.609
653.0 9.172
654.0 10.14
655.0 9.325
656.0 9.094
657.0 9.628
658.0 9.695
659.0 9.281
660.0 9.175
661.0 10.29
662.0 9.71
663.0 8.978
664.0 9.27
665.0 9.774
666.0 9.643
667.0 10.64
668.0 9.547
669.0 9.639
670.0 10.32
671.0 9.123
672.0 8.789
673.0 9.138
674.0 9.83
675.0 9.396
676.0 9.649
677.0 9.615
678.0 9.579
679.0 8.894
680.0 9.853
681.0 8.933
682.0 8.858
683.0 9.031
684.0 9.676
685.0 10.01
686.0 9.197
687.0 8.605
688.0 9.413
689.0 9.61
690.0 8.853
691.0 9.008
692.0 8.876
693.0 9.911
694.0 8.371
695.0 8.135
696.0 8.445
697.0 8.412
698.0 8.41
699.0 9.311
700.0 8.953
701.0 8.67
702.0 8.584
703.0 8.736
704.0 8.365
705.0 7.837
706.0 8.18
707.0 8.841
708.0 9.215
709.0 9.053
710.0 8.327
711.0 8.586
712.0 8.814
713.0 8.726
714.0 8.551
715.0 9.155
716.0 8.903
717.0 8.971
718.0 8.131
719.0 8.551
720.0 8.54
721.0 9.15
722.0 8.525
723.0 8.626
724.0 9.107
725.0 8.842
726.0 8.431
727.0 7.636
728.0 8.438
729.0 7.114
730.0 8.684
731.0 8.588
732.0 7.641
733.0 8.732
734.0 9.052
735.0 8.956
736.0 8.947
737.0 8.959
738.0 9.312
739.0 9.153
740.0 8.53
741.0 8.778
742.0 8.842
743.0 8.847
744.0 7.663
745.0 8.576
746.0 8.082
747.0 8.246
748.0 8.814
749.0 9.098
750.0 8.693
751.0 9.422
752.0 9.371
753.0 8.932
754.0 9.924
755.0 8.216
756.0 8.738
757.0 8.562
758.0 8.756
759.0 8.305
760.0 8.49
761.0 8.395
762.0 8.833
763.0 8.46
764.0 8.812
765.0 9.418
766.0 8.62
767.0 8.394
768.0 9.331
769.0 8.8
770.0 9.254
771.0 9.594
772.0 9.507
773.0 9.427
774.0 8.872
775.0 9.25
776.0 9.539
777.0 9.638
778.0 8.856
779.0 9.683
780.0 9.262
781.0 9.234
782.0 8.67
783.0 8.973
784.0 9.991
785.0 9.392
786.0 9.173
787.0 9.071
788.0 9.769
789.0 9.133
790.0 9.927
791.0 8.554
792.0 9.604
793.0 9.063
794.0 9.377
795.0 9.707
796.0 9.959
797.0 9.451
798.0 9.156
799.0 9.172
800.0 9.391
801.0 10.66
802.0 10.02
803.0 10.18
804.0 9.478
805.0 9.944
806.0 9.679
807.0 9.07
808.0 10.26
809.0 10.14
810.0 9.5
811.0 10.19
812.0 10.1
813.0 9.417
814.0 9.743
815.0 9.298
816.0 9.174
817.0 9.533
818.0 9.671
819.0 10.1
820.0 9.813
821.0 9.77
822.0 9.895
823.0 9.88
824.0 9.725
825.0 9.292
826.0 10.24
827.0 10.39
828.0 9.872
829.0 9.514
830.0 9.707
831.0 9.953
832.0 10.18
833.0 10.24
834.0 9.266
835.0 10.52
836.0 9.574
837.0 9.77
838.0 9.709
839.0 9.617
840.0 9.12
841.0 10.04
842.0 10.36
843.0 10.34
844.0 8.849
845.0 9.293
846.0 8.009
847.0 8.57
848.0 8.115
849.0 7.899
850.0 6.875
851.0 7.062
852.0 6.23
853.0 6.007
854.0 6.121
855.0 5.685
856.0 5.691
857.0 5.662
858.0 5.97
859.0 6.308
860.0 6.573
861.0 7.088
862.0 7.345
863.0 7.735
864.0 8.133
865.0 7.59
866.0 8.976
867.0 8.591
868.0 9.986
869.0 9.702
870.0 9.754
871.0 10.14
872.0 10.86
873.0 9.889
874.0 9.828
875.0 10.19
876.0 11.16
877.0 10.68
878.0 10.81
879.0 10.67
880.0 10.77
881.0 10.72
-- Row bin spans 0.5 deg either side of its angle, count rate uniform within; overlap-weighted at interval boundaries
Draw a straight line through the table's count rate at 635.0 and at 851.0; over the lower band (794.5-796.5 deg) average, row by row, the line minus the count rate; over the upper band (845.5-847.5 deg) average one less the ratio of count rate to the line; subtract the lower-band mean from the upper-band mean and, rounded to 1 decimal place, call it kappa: 2.1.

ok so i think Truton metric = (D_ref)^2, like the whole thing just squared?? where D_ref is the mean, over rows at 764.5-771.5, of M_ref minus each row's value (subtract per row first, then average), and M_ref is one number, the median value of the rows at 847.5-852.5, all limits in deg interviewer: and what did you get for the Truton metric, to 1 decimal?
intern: 4.0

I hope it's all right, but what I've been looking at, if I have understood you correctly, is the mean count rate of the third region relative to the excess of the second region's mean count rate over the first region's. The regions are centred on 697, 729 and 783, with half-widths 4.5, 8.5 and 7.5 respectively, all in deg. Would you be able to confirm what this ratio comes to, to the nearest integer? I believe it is -52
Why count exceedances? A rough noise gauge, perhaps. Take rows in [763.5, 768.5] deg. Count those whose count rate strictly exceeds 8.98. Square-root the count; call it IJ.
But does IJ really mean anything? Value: 1.4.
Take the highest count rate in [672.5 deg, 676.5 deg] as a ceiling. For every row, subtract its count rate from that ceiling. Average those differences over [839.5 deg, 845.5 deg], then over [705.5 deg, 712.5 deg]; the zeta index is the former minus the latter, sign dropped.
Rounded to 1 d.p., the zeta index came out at 1.0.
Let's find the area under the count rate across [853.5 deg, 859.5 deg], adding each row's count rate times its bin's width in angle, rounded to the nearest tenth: 35.4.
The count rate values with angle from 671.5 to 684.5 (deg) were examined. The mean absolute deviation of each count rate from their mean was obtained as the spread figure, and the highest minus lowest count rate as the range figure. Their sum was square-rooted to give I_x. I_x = 1.19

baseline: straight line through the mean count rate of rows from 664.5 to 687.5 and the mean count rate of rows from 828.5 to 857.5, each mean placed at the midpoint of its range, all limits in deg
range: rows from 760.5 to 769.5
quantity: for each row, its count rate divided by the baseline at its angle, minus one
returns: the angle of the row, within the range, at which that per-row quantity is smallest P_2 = 761.0 deg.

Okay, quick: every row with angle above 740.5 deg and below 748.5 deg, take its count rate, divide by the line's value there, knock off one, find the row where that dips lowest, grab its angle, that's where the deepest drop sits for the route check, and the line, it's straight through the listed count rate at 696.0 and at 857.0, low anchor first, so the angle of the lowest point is 744.0 deg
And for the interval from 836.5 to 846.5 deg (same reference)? 846.0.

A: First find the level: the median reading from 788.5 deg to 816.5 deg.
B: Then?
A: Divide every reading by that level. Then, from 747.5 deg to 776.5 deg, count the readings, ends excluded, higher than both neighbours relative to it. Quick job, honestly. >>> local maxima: 10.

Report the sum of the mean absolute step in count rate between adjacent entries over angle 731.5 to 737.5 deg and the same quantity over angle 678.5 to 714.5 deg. 0.75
